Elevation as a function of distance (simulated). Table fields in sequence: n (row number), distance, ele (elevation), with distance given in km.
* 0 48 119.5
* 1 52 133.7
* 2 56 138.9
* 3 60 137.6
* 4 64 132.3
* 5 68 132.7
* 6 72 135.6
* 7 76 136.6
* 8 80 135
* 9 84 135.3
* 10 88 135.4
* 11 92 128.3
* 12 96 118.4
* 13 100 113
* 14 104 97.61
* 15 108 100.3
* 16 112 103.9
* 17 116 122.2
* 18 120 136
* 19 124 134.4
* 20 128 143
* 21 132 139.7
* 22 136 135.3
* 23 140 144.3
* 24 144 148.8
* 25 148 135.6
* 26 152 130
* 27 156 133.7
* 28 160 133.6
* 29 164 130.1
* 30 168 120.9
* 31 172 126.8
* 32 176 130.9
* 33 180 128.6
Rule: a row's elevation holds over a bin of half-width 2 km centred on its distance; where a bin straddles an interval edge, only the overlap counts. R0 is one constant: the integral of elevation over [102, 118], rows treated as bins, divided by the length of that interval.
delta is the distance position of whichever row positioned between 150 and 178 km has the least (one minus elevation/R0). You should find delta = 156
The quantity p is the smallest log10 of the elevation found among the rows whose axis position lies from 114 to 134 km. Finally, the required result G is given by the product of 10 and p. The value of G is 20.9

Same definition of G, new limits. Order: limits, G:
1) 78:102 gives 20.5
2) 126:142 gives 21.3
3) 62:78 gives 21.2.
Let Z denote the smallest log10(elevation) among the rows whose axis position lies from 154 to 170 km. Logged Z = 2.08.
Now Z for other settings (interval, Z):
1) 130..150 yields 2.13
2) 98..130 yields 1.99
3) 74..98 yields 2.07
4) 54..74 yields 2.12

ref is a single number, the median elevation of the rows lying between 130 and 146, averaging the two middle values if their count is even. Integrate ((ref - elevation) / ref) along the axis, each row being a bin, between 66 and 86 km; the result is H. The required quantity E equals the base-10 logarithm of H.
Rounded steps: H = 1.0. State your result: 0.0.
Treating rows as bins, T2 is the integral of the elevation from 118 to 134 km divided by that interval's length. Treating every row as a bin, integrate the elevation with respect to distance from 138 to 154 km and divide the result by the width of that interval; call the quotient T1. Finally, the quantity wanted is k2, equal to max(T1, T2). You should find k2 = 140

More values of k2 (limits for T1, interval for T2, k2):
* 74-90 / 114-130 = 136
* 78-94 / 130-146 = 142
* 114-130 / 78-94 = 134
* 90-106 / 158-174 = 128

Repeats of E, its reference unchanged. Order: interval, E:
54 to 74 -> 0.0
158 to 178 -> 0.3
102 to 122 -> 0.6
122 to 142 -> -0.4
